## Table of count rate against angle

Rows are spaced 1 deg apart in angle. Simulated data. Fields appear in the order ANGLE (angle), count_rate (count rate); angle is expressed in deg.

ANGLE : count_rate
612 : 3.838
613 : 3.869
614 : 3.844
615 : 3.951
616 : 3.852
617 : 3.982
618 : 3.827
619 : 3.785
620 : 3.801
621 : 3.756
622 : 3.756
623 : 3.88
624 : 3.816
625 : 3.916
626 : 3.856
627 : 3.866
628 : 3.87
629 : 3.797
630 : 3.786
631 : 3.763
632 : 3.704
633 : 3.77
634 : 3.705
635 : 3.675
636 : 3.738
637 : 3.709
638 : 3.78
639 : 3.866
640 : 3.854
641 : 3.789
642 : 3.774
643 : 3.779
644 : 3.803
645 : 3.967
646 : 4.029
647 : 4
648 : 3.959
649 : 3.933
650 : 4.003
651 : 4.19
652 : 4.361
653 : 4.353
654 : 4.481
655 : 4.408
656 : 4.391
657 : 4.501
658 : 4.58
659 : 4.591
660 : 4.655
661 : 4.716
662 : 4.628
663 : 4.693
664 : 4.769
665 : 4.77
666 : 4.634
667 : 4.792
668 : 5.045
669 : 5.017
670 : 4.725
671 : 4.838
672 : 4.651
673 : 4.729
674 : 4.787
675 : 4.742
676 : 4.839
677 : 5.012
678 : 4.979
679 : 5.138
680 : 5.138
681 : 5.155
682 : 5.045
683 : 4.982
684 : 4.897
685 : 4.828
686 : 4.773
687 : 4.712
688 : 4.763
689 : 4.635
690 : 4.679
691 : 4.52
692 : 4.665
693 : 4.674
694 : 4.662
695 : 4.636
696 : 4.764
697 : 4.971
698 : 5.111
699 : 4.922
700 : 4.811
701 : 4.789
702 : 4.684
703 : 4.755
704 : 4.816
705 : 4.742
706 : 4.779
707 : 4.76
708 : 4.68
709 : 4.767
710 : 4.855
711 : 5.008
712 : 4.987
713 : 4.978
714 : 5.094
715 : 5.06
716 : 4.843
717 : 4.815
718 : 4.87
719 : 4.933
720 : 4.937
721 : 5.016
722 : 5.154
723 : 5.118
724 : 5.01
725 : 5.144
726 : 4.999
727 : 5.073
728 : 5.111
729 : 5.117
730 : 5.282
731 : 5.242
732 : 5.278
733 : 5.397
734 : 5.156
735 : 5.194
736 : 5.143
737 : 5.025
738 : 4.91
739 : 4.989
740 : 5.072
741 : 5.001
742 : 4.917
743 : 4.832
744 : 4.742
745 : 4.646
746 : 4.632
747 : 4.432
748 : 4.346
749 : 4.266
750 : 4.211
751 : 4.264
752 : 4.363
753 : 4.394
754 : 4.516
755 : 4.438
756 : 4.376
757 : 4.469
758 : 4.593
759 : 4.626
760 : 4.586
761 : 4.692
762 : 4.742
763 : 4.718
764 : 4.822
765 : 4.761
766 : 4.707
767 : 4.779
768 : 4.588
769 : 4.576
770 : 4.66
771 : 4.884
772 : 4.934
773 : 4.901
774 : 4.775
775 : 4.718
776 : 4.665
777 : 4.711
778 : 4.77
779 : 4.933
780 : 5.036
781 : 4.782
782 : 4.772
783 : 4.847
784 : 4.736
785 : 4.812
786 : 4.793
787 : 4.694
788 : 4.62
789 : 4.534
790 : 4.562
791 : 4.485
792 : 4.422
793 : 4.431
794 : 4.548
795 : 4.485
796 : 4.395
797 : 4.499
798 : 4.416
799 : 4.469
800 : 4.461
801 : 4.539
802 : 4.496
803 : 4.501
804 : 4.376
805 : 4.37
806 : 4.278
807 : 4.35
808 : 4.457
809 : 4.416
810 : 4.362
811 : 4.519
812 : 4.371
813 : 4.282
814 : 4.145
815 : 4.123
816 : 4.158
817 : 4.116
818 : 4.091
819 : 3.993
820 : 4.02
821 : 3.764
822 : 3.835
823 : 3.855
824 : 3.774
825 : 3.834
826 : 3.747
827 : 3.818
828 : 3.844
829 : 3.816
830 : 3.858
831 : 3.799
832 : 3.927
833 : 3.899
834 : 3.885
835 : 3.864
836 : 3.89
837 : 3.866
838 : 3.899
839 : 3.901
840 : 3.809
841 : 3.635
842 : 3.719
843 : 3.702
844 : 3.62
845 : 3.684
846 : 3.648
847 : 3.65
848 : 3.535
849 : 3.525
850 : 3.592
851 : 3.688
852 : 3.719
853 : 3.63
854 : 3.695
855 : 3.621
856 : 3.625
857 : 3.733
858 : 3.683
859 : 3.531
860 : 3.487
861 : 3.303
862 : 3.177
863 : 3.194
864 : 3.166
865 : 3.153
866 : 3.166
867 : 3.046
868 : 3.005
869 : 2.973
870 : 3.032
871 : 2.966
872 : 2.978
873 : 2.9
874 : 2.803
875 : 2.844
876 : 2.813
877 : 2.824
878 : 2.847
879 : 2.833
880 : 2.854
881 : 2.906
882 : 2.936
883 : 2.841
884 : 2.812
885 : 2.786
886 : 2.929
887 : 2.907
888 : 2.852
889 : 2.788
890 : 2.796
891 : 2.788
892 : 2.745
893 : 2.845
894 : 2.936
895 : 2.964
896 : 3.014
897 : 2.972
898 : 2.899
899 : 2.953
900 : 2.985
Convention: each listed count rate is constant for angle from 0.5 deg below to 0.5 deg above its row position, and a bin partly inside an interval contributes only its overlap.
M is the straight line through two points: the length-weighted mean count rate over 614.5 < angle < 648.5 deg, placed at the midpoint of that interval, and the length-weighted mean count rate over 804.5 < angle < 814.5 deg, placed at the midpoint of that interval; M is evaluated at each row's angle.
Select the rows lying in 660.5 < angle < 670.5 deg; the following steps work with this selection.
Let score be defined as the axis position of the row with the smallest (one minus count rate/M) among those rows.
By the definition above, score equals 668 deg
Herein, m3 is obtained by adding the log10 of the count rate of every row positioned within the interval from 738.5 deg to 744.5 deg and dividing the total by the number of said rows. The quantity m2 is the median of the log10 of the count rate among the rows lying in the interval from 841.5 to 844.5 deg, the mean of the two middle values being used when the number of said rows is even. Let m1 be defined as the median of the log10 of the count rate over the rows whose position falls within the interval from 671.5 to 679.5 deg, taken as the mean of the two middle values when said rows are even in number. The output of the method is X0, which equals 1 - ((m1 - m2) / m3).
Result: 0.84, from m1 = 0.68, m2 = 0.568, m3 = 0.69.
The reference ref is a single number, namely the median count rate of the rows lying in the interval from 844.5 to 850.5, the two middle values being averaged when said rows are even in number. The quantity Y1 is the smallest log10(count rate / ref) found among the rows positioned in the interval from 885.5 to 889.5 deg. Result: -0.113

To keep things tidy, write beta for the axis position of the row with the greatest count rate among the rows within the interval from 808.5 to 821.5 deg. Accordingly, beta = 811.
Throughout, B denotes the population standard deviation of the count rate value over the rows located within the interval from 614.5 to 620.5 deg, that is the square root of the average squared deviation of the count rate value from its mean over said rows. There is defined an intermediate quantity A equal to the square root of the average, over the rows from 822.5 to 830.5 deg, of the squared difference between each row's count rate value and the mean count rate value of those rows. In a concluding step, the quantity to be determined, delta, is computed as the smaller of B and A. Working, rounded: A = 0.04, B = 0.074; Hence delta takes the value 0.037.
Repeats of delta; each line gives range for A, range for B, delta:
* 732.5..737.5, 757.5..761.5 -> 0.042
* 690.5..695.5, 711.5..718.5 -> 0.057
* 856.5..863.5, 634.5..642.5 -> 0.062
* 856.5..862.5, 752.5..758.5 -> 0.074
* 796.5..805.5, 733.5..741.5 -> 0.056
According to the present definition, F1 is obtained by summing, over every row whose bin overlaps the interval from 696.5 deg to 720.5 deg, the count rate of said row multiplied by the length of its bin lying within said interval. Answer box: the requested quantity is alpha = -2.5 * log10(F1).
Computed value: -5.17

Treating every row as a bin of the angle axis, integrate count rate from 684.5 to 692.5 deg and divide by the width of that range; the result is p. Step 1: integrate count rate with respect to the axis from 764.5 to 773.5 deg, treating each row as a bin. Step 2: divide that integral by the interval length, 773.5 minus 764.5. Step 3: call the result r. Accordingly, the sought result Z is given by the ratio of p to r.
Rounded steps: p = 4.70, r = 4.8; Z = 0.99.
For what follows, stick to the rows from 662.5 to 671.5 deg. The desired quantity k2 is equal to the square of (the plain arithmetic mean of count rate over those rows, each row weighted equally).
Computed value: 23.1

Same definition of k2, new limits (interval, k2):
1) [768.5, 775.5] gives 22.8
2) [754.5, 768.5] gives 21.5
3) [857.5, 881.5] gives 9.4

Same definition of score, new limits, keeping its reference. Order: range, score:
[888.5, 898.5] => 896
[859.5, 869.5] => 860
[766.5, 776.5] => 772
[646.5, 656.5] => 654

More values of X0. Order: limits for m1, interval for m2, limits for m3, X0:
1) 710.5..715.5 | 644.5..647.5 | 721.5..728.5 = 0.86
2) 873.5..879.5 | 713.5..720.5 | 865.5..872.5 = 1.50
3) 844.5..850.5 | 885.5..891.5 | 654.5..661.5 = 0.84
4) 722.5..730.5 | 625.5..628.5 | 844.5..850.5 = 0.78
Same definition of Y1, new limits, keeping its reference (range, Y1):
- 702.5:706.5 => 0.117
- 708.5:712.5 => 0.120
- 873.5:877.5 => -0.111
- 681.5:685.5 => 0.125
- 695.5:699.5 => 0.119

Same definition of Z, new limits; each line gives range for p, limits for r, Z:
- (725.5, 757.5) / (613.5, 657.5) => 1.23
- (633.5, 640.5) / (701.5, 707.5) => 0.79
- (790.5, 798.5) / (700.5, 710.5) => 0.94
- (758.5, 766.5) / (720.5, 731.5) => 0.92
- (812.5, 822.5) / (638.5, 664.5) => 0.96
